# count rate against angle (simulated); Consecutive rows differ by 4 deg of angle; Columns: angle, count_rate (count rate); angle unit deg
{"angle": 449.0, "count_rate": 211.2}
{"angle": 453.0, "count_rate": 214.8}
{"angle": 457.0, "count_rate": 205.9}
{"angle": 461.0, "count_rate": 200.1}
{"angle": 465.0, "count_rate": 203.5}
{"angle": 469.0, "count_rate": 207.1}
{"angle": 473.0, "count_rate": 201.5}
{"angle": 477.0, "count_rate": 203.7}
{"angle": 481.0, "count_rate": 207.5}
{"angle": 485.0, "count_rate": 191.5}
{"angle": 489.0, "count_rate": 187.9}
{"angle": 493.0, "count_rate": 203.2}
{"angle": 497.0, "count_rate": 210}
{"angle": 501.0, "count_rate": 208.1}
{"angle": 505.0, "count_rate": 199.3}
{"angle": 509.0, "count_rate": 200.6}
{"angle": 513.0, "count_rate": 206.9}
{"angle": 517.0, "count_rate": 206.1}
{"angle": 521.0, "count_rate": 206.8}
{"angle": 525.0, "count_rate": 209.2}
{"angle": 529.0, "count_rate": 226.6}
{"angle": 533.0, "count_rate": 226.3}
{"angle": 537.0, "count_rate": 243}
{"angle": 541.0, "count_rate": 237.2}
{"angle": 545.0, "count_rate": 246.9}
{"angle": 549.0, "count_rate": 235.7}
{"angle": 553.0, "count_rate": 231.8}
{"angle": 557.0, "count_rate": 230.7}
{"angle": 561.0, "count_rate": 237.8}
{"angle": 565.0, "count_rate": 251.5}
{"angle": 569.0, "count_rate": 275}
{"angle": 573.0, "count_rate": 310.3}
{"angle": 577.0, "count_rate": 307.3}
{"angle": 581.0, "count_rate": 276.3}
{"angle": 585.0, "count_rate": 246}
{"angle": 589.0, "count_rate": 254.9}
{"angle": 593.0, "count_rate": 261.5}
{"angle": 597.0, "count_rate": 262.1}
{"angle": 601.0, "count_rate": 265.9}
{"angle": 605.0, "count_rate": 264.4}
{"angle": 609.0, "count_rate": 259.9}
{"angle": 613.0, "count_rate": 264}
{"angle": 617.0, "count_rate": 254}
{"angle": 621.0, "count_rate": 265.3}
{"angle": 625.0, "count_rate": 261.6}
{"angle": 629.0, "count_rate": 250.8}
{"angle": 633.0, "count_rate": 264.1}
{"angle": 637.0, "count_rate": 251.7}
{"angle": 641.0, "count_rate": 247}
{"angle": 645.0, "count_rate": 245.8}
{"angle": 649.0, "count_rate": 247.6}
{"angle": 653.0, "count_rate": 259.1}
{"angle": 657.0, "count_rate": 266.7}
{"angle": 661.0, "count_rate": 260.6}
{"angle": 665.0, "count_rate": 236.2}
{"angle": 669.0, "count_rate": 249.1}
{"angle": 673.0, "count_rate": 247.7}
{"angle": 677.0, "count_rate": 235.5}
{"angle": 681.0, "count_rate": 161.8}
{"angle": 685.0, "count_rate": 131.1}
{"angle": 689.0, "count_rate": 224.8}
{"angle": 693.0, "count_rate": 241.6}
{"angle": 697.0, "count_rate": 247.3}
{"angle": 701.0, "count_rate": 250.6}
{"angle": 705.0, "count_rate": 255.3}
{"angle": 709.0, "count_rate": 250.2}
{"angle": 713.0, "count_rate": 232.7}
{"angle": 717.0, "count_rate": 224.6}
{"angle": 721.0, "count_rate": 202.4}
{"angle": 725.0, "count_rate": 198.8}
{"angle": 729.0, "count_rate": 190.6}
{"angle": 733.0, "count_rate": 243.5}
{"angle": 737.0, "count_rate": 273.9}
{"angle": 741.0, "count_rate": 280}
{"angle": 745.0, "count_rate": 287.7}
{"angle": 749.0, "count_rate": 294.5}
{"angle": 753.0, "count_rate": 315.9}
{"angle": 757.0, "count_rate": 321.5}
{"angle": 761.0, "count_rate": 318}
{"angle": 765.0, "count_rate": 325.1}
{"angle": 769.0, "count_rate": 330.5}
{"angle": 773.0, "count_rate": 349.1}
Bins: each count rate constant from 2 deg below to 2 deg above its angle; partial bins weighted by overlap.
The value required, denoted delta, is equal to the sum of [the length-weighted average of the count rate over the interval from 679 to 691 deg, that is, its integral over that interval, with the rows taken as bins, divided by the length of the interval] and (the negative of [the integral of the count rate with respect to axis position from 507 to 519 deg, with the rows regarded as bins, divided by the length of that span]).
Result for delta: -32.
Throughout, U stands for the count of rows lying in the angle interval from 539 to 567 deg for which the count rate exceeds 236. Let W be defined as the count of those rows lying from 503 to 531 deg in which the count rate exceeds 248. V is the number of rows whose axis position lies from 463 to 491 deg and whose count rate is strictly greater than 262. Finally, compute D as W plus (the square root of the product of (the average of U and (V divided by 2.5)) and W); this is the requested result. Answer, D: 0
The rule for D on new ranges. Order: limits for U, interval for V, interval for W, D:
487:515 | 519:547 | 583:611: 6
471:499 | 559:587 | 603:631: 9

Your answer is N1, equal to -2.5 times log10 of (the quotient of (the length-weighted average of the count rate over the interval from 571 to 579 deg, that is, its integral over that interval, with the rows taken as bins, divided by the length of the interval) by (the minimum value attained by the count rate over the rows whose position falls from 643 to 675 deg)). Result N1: -0.29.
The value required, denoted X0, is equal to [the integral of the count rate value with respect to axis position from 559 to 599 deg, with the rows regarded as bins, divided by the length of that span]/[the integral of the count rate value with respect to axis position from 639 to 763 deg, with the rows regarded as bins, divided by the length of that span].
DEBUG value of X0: 1.09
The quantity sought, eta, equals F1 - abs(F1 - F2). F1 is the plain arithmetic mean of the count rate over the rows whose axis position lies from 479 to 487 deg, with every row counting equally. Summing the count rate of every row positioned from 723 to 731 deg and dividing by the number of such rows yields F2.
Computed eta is 195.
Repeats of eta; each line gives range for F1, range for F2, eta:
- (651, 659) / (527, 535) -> 226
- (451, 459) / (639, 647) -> 174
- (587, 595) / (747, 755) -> 211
